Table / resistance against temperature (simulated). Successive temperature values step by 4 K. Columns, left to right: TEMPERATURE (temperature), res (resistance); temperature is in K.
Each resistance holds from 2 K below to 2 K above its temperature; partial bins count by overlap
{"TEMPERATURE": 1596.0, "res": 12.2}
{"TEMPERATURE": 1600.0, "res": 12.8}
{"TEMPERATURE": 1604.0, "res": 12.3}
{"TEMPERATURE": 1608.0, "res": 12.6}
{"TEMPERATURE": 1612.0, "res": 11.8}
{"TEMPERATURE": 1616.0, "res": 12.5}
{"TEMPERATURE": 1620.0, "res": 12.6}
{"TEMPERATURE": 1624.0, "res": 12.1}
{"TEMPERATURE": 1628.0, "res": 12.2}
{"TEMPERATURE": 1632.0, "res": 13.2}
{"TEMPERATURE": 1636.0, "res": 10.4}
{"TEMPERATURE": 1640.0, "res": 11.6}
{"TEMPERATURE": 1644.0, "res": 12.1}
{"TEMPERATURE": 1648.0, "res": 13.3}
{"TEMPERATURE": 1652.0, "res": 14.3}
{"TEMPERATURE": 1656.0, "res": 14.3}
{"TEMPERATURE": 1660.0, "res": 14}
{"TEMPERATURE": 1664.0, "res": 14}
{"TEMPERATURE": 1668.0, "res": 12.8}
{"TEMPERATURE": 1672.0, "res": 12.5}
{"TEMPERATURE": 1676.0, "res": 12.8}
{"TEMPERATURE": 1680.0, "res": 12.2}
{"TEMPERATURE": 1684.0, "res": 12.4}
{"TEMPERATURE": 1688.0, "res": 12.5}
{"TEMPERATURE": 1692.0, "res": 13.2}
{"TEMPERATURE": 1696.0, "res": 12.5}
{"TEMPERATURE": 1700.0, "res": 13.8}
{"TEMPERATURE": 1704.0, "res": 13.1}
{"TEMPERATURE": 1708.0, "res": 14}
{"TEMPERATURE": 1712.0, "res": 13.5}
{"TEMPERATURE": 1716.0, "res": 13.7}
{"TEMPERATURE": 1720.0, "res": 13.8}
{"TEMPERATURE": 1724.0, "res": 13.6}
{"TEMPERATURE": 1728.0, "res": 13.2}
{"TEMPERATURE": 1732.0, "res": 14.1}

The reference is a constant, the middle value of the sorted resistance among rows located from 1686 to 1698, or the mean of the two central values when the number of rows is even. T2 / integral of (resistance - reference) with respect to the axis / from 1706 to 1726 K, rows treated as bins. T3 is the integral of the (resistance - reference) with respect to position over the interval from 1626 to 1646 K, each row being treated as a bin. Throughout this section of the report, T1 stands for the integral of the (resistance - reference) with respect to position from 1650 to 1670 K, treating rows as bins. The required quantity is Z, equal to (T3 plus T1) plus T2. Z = 40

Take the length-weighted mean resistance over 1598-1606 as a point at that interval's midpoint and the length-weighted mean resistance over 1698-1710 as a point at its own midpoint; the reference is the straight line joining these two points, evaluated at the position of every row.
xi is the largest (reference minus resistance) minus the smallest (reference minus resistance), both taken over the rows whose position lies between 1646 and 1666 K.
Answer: 1.0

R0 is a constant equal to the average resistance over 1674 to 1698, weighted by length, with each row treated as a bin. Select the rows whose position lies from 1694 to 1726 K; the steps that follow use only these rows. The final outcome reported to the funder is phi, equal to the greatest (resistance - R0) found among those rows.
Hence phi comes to 1.4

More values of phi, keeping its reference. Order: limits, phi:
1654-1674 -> 1.7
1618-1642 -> 0.6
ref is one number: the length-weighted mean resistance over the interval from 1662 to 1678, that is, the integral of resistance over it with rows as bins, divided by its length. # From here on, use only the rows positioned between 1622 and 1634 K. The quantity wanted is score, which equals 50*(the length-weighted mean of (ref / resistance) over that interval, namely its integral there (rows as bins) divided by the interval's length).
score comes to 52.2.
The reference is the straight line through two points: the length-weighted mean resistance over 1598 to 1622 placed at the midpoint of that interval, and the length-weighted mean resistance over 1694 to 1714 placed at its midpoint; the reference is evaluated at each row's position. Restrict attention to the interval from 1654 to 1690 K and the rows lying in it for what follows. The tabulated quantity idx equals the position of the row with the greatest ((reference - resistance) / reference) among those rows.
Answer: 1680.0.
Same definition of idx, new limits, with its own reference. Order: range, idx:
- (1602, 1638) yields 1636.0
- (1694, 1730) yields 1696.0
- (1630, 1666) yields 1636.0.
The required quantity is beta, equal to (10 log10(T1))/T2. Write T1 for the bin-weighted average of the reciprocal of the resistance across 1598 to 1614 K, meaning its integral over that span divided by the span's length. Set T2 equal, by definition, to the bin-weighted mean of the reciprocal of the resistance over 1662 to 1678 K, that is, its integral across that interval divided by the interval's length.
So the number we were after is -142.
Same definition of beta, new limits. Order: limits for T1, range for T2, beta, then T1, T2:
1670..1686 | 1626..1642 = -129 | 0.0802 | 0.085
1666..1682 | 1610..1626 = -135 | 0.0796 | 0.082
